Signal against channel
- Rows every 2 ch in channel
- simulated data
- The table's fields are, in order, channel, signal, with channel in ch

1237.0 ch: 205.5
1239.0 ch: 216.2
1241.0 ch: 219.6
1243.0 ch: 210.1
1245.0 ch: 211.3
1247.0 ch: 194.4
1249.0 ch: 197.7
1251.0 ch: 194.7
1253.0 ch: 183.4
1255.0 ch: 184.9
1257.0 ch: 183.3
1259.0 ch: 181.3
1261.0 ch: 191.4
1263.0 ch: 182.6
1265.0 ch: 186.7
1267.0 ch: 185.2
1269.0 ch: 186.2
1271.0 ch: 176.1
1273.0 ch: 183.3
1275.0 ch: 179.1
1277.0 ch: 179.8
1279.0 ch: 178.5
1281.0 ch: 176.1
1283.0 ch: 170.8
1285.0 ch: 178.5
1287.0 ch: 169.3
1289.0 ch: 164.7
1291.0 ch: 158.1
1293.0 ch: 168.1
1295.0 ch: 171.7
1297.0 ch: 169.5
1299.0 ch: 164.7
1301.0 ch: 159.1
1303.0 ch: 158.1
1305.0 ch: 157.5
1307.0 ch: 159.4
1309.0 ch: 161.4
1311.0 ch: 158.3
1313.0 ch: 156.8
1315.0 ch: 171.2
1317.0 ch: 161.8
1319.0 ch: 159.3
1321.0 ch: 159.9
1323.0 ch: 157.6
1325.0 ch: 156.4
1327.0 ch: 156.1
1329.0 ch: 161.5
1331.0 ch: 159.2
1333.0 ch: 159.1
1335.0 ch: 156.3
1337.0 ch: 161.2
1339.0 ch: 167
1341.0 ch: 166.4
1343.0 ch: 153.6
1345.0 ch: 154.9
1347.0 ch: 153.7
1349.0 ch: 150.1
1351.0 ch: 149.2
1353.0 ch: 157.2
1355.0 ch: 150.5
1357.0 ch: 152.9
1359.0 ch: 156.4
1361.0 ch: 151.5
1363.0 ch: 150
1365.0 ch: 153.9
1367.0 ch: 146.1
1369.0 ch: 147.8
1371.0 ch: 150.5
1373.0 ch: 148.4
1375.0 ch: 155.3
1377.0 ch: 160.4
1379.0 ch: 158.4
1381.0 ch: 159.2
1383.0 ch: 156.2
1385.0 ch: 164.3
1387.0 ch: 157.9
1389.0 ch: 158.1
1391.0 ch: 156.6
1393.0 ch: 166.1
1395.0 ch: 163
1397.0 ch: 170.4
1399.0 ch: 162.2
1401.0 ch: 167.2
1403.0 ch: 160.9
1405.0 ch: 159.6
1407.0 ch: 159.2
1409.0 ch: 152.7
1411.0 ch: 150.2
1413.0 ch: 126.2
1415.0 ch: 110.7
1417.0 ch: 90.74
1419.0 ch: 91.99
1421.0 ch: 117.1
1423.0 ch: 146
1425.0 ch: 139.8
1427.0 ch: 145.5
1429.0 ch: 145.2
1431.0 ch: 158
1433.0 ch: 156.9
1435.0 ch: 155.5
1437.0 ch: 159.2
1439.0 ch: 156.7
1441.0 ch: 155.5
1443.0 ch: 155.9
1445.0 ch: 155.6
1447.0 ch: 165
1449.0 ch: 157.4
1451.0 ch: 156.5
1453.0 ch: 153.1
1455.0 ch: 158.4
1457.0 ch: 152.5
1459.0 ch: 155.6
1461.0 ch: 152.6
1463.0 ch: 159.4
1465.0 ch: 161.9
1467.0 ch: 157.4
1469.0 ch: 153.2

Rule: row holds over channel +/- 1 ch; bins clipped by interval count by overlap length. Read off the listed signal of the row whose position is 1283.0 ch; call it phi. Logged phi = 170.8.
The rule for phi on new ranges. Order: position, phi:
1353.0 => 157.2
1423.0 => 146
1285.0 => 178.5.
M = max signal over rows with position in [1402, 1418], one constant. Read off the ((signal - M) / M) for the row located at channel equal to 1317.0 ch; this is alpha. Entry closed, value 0.01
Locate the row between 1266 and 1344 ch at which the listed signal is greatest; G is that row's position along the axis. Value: 1269.0 ch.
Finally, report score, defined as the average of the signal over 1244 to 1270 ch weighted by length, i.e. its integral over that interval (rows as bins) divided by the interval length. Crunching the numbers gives 189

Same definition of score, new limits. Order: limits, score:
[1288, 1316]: 163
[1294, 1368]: 158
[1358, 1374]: 151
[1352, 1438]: 150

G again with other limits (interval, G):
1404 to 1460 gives 1447.0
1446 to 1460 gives 1447.0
